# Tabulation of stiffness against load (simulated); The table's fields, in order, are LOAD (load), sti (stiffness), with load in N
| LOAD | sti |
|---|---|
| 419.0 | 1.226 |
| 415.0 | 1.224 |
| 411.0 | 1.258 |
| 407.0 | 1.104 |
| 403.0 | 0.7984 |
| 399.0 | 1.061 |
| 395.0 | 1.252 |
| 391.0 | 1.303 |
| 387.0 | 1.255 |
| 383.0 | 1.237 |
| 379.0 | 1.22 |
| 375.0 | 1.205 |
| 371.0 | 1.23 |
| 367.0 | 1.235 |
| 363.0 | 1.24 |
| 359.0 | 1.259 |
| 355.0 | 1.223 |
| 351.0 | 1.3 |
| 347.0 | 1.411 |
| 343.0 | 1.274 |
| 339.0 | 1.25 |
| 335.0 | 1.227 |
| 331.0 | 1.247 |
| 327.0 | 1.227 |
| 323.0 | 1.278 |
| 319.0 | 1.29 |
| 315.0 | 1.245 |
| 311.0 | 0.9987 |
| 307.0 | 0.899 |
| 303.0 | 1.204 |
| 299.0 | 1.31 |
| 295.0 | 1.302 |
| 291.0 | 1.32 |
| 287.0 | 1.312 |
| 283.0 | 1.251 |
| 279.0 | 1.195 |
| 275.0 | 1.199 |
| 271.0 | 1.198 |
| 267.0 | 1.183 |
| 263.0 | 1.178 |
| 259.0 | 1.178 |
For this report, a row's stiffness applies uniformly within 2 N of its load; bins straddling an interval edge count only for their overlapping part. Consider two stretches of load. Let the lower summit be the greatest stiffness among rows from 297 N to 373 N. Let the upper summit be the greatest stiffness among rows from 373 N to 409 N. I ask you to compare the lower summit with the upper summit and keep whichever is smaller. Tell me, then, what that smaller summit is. 1.30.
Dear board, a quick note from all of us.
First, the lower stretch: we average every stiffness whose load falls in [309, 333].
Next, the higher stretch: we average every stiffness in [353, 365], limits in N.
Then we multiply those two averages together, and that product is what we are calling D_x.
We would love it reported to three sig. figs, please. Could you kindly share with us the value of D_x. 1.51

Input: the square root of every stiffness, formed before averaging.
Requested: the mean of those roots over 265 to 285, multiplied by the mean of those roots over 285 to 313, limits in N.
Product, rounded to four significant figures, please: 1.196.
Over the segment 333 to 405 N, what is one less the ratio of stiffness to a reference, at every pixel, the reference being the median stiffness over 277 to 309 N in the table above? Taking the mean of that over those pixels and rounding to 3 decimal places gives 0.043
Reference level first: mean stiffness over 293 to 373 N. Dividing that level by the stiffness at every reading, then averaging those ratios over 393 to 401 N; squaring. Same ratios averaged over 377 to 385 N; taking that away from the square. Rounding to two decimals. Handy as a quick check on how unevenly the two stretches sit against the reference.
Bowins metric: 0.15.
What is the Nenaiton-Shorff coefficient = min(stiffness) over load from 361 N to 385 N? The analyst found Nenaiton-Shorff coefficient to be 1.205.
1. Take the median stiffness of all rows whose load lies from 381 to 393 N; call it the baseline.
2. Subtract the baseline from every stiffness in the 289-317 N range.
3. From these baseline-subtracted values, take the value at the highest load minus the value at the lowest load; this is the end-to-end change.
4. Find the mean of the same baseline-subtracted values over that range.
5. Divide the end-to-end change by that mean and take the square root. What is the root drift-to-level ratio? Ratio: 1.0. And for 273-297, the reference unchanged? 3.6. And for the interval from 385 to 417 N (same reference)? 0.6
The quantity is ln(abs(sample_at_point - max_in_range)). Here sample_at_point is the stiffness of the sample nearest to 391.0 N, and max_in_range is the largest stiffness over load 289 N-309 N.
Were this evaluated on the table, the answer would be -4.1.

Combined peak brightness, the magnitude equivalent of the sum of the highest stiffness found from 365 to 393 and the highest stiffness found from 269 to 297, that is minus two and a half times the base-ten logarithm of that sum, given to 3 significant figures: -1.05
